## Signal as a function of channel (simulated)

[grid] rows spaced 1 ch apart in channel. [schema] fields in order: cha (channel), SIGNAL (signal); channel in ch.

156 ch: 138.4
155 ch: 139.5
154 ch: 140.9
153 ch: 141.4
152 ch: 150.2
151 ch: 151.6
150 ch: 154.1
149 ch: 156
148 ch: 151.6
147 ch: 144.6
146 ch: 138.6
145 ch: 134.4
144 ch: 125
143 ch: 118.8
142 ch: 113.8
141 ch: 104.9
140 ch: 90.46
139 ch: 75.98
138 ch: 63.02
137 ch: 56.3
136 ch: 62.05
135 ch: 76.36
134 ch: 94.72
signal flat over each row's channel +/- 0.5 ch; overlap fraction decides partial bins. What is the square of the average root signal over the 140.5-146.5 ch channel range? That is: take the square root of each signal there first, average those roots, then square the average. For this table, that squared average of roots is 122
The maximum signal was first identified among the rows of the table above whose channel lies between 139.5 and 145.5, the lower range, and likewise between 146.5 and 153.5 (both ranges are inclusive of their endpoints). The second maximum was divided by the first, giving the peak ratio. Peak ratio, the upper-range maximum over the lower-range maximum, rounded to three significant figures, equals 1.16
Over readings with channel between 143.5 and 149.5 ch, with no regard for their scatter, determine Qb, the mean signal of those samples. 142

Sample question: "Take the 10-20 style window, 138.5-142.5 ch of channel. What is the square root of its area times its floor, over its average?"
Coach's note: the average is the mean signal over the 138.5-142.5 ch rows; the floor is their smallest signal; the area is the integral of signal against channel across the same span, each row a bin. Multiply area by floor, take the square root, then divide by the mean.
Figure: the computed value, 1.78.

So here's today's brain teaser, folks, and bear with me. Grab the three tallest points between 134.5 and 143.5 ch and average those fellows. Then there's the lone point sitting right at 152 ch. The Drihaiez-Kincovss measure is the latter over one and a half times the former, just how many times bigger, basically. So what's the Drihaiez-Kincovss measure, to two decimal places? 0.89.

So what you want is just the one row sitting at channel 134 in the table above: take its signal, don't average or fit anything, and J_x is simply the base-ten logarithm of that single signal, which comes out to 1.98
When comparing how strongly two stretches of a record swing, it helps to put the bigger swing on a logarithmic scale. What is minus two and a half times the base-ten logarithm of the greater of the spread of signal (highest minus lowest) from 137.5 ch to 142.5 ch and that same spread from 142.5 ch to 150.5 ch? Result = -4.3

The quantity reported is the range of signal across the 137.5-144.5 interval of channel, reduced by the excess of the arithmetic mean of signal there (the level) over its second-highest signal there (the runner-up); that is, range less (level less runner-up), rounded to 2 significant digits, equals 82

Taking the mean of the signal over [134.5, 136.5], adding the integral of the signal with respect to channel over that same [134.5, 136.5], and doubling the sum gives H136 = 415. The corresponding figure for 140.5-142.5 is 656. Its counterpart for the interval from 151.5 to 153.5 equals 875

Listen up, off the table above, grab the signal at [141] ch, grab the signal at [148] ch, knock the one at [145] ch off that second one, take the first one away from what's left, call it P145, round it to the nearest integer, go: -88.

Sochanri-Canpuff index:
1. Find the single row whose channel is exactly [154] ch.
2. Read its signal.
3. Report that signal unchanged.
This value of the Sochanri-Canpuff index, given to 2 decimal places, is 140.90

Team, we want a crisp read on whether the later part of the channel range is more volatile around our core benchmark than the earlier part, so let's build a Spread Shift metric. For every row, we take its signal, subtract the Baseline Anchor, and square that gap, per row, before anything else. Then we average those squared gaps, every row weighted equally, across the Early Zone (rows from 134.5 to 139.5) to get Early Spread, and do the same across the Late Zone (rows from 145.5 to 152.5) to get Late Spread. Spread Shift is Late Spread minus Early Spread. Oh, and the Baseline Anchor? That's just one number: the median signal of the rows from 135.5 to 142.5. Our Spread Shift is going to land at 5290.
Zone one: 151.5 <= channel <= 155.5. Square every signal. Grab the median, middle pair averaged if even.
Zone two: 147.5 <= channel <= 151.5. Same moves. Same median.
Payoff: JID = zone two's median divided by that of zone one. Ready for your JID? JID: 1.2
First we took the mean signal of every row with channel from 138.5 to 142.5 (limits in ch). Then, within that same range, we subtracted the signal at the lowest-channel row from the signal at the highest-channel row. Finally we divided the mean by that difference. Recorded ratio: 2.5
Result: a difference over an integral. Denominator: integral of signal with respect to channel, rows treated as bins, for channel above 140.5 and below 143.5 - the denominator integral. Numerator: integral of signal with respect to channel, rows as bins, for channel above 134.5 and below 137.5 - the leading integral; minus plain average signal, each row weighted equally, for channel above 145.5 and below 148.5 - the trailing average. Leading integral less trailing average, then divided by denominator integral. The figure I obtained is 0.15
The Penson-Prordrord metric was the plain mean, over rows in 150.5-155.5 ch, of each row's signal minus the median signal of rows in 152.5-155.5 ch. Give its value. 4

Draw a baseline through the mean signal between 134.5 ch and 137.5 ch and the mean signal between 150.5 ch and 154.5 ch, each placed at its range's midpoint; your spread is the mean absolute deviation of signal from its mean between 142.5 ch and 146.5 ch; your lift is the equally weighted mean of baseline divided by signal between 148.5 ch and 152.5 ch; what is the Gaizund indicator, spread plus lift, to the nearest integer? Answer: 8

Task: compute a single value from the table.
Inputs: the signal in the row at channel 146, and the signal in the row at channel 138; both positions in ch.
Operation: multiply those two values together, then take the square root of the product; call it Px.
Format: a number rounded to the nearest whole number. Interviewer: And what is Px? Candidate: 93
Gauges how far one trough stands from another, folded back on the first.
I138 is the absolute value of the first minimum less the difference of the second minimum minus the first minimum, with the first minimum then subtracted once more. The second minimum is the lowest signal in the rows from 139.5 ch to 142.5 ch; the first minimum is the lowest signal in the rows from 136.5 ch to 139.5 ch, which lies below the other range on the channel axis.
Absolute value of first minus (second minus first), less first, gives -34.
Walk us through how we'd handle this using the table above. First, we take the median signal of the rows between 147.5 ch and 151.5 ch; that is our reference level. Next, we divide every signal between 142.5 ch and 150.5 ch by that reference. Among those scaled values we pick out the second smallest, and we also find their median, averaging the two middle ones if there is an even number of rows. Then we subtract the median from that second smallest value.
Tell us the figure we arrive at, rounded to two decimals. -0.11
